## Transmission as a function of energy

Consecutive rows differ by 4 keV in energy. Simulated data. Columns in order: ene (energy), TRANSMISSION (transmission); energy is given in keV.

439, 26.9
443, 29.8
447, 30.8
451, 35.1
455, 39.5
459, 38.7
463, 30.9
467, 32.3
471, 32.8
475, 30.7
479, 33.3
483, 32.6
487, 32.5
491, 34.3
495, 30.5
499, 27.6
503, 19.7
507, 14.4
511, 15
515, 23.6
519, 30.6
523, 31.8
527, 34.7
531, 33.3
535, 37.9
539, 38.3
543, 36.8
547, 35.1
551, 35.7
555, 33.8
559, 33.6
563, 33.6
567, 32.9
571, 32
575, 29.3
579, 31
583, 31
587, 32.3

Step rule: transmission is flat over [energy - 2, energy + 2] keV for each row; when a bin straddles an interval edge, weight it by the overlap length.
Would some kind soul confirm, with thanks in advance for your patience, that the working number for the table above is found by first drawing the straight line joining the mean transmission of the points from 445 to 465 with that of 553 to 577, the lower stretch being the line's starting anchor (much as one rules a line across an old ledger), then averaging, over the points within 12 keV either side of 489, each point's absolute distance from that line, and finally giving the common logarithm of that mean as 0.39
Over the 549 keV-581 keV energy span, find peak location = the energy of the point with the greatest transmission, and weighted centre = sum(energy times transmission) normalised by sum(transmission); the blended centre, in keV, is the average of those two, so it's 557.8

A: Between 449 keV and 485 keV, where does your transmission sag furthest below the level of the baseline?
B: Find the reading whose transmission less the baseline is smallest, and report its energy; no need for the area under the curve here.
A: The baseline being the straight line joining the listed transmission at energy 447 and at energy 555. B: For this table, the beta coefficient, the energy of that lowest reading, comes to 475 keV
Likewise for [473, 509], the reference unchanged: 507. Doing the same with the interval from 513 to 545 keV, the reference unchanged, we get 515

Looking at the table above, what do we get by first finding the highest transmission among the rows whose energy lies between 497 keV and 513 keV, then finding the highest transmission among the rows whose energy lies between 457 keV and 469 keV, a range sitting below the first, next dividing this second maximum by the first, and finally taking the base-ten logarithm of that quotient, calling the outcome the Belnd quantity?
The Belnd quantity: 0.147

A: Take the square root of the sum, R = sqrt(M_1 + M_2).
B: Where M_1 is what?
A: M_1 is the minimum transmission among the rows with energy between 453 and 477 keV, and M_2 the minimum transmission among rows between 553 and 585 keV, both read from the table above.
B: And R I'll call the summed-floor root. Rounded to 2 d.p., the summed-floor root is 7.75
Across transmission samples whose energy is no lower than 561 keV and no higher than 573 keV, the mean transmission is 32.8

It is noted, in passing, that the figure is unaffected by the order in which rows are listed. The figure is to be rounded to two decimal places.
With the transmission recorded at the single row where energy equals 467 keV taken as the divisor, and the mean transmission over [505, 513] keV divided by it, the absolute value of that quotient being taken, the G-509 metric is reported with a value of 0.46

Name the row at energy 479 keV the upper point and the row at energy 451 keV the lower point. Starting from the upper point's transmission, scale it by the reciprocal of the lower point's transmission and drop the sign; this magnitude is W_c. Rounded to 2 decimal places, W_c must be 0.95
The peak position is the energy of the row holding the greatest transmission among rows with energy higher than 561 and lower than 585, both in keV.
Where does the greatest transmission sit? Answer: 563 keV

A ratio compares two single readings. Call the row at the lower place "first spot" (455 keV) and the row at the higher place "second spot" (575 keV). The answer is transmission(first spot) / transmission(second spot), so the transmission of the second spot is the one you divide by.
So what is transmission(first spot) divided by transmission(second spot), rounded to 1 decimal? 1.3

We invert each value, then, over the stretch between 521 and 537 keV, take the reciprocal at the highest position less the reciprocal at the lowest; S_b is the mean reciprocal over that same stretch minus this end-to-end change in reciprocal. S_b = 0.0342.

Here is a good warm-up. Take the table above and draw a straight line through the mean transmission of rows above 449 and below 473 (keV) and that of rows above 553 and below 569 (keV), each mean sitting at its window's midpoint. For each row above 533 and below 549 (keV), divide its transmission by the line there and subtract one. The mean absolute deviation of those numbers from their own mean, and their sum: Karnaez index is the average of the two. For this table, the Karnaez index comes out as 0.2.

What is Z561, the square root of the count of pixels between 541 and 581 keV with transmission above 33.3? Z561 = 2.4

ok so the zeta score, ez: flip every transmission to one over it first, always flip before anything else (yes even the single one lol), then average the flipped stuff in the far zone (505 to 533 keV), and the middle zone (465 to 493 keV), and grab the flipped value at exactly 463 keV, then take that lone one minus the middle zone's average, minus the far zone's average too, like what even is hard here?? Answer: -0.0414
